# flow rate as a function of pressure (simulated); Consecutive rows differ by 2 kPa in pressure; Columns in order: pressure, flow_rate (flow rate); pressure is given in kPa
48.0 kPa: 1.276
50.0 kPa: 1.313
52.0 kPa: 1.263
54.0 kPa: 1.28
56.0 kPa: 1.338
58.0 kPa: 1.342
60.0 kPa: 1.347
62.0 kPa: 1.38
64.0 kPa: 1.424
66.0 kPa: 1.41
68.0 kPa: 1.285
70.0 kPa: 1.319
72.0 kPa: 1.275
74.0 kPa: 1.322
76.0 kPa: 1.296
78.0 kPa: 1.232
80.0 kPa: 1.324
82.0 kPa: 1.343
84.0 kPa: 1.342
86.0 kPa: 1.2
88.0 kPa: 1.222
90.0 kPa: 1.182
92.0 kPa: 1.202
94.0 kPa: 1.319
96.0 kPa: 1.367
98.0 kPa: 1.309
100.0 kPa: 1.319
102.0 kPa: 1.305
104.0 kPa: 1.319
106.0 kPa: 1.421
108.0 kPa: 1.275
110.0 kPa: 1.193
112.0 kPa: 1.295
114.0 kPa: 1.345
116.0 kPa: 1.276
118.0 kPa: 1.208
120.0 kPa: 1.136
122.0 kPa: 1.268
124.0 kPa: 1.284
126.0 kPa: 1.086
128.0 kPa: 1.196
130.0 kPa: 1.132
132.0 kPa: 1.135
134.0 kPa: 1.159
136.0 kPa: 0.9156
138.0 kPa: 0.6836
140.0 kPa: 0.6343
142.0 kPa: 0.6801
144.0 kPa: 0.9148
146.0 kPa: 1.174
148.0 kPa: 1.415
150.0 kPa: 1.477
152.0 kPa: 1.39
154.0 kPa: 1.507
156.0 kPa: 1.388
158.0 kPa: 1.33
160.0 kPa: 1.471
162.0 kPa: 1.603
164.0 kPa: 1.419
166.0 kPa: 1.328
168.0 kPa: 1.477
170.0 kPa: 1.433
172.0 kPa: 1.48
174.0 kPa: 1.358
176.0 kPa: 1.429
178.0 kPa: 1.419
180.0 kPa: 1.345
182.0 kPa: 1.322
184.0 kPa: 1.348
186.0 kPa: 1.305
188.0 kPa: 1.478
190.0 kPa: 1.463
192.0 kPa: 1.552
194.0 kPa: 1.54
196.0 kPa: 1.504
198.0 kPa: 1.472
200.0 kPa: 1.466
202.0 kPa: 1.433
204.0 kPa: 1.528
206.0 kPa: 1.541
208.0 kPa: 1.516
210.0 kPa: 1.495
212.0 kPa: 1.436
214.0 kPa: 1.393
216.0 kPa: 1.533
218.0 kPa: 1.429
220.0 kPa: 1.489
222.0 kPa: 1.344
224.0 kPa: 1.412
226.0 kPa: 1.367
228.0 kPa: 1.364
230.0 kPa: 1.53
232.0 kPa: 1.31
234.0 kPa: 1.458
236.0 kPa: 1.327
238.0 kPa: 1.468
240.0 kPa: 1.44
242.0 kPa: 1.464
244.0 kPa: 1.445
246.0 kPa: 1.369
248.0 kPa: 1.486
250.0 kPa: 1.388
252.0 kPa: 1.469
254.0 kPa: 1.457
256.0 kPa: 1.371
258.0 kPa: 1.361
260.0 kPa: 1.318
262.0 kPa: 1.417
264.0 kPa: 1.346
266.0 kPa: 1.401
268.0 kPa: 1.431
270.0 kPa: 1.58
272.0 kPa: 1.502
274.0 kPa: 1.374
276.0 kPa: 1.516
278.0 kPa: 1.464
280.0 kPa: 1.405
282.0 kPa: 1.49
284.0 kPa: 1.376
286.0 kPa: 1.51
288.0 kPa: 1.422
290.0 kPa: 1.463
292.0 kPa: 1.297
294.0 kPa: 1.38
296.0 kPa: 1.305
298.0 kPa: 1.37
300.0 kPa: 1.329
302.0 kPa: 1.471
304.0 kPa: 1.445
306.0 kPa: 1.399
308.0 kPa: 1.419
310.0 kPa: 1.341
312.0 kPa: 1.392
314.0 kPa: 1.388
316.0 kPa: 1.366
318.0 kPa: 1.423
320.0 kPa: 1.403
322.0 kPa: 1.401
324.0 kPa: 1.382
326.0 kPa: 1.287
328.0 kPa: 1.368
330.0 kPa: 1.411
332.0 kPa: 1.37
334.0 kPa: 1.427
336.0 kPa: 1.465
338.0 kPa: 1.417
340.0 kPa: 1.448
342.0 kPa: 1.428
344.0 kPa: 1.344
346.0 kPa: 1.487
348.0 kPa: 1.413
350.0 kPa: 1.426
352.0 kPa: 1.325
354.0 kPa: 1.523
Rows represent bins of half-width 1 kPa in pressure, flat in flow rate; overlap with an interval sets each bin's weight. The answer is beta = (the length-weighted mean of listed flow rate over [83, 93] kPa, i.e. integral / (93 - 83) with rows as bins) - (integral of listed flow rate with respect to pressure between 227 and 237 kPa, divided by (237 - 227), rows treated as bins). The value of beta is -0.17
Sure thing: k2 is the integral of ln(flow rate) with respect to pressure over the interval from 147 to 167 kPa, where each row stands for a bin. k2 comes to 7.2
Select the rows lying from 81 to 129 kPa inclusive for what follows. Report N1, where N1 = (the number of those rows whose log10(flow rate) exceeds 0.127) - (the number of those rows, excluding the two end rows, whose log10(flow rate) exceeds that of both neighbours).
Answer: -1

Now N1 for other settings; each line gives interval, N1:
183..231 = 17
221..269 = 13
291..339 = 12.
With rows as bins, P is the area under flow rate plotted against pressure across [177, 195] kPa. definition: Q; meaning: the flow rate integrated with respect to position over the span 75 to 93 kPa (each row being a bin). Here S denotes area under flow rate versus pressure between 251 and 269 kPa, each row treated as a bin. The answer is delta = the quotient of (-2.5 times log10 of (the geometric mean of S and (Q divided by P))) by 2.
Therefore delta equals -0.84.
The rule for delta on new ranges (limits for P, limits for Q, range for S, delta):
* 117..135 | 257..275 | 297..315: -0.92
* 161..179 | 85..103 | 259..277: -0.85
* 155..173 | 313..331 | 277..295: -0.87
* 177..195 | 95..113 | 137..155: -0.79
